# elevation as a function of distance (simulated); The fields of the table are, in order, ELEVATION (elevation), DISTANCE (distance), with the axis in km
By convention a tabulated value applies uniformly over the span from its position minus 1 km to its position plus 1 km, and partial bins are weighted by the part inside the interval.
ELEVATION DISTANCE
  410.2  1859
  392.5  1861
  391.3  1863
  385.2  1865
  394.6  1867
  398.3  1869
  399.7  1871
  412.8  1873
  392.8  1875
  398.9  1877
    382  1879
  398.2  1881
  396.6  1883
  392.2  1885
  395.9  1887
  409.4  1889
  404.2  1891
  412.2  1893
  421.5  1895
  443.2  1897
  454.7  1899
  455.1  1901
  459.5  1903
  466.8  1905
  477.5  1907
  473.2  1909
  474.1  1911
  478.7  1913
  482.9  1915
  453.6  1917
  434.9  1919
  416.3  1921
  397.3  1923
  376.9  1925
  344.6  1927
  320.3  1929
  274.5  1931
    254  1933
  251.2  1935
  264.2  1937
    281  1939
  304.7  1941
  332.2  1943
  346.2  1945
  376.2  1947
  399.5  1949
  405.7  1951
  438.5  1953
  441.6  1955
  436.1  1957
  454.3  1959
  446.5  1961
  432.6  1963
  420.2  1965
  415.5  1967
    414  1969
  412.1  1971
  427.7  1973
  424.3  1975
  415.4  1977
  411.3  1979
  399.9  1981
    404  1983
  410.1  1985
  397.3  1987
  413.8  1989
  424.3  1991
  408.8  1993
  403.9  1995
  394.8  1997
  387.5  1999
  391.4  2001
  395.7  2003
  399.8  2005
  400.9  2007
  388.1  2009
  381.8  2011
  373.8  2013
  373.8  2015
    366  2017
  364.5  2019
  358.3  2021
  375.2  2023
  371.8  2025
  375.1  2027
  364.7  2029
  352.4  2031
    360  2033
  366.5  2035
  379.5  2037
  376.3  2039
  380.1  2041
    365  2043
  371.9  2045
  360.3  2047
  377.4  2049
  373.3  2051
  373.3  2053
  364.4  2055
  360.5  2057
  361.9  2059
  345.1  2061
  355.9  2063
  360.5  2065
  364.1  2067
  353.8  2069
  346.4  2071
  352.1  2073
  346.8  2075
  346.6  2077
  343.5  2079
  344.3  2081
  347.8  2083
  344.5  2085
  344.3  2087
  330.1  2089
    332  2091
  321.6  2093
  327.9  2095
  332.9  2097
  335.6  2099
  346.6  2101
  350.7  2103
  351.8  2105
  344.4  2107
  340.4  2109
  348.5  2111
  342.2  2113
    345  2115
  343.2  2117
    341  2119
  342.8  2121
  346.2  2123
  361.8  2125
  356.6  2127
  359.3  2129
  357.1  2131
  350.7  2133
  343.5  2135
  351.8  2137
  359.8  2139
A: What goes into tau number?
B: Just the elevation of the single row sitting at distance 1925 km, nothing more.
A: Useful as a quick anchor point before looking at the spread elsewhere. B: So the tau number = 376.9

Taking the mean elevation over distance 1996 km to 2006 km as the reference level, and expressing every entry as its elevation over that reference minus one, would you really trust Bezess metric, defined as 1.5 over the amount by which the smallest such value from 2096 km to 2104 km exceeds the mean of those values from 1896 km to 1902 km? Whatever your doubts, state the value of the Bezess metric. -5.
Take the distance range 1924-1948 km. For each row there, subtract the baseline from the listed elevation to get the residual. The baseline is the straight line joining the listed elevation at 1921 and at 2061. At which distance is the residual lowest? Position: 1935 km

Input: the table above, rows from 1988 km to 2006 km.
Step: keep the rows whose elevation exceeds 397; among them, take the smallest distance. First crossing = 1989 km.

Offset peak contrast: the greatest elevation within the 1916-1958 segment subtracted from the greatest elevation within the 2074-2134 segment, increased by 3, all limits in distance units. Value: -89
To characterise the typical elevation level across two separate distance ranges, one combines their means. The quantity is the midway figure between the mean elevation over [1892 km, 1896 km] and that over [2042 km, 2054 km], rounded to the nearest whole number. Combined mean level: 394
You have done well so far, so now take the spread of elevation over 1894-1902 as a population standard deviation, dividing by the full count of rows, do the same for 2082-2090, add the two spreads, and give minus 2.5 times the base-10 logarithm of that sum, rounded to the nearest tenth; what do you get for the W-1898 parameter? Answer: -3.3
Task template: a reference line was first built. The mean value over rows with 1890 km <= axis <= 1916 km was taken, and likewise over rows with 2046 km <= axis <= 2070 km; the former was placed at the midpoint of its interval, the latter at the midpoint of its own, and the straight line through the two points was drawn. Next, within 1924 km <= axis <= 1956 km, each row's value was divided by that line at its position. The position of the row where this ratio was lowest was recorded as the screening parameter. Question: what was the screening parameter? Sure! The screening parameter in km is 1935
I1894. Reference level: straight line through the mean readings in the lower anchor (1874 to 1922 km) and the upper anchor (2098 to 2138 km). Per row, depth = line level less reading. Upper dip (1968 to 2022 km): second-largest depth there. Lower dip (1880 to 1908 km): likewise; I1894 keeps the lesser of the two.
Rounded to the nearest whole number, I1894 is 21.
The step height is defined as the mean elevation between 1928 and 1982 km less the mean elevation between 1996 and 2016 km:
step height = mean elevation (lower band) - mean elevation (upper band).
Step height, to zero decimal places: -11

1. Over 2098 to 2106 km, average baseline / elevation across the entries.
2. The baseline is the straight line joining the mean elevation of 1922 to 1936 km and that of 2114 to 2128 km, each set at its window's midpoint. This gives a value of 1.00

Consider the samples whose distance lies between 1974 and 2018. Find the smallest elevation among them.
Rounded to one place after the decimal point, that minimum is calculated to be 366.0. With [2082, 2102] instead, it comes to 321.6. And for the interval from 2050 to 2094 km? 321.6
